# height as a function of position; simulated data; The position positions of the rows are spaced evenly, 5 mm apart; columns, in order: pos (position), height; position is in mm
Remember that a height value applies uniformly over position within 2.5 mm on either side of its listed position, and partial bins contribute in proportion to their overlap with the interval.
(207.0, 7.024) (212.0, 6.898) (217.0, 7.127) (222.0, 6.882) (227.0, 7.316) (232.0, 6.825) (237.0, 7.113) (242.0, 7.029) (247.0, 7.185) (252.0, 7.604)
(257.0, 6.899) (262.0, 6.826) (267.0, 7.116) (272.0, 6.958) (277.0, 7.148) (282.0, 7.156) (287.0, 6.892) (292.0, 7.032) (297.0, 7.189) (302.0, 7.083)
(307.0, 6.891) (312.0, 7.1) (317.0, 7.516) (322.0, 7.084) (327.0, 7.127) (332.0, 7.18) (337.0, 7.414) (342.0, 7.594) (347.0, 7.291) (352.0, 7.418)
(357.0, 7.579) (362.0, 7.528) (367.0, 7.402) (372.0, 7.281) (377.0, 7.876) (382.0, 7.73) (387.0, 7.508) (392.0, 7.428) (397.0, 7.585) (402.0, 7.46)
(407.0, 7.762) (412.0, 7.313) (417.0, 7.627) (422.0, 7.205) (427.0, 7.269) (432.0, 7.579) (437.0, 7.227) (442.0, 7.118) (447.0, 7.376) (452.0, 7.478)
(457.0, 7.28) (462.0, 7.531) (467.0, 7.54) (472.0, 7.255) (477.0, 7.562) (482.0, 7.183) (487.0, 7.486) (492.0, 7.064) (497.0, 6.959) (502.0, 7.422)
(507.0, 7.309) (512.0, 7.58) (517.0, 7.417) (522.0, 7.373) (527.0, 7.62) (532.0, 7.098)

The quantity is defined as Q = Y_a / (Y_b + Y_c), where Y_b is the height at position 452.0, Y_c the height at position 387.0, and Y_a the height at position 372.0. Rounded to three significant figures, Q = 0.486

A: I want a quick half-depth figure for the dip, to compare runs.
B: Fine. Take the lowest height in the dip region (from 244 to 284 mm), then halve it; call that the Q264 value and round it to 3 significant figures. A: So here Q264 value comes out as 3.41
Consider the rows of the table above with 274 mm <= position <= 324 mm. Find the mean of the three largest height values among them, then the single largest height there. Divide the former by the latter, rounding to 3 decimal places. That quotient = 0.970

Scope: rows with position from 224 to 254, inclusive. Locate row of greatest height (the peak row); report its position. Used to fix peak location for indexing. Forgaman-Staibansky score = 252.0 mm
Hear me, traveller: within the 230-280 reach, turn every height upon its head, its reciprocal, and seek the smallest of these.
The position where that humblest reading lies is 252.0 mm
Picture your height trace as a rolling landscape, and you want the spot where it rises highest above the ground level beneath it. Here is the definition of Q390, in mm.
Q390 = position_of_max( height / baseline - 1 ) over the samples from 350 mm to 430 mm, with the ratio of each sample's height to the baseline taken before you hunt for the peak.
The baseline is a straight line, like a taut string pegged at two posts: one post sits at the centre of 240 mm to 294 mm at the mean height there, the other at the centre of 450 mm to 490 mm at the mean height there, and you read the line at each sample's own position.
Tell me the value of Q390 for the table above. 377.0 mm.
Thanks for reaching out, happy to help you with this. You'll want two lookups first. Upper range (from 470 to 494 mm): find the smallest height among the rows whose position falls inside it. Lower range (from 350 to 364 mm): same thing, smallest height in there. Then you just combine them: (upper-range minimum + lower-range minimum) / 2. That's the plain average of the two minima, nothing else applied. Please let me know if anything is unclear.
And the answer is 7.24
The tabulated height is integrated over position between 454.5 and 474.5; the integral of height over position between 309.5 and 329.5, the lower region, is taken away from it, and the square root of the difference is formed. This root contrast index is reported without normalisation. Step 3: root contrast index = 2.0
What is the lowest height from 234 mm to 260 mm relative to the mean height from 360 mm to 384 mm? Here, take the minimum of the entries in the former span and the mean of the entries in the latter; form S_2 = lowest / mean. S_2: 0.912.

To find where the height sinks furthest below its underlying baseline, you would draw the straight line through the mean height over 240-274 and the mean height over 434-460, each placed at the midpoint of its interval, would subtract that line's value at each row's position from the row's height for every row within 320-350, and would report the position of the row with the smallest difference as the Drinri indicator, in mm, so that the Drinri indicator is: 322.0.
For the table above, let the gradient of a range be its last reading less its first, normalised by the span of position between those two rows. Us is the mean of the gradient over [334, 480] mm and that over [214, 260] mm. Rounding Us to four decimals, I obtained -0.0023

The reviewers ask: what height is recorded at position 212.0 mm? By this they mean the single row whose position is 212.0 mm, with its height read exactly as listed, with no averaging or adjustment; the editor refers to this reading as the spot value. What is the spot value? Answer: 6.898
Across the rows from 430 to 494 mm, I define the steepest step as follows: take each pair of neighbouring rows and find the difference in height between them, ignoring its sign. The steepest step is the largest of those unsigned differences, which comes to 0.42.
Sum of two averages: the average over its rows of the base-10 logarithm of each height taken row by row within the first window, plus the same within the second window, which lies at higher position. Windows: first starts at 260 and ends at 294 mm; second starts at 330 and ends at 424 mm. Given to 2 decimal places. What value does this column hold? 1.72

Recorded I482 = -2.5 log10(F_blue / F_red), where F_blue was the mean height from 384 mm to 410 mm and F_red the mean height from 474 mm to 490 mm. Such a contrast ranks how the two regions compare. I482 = -0.02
